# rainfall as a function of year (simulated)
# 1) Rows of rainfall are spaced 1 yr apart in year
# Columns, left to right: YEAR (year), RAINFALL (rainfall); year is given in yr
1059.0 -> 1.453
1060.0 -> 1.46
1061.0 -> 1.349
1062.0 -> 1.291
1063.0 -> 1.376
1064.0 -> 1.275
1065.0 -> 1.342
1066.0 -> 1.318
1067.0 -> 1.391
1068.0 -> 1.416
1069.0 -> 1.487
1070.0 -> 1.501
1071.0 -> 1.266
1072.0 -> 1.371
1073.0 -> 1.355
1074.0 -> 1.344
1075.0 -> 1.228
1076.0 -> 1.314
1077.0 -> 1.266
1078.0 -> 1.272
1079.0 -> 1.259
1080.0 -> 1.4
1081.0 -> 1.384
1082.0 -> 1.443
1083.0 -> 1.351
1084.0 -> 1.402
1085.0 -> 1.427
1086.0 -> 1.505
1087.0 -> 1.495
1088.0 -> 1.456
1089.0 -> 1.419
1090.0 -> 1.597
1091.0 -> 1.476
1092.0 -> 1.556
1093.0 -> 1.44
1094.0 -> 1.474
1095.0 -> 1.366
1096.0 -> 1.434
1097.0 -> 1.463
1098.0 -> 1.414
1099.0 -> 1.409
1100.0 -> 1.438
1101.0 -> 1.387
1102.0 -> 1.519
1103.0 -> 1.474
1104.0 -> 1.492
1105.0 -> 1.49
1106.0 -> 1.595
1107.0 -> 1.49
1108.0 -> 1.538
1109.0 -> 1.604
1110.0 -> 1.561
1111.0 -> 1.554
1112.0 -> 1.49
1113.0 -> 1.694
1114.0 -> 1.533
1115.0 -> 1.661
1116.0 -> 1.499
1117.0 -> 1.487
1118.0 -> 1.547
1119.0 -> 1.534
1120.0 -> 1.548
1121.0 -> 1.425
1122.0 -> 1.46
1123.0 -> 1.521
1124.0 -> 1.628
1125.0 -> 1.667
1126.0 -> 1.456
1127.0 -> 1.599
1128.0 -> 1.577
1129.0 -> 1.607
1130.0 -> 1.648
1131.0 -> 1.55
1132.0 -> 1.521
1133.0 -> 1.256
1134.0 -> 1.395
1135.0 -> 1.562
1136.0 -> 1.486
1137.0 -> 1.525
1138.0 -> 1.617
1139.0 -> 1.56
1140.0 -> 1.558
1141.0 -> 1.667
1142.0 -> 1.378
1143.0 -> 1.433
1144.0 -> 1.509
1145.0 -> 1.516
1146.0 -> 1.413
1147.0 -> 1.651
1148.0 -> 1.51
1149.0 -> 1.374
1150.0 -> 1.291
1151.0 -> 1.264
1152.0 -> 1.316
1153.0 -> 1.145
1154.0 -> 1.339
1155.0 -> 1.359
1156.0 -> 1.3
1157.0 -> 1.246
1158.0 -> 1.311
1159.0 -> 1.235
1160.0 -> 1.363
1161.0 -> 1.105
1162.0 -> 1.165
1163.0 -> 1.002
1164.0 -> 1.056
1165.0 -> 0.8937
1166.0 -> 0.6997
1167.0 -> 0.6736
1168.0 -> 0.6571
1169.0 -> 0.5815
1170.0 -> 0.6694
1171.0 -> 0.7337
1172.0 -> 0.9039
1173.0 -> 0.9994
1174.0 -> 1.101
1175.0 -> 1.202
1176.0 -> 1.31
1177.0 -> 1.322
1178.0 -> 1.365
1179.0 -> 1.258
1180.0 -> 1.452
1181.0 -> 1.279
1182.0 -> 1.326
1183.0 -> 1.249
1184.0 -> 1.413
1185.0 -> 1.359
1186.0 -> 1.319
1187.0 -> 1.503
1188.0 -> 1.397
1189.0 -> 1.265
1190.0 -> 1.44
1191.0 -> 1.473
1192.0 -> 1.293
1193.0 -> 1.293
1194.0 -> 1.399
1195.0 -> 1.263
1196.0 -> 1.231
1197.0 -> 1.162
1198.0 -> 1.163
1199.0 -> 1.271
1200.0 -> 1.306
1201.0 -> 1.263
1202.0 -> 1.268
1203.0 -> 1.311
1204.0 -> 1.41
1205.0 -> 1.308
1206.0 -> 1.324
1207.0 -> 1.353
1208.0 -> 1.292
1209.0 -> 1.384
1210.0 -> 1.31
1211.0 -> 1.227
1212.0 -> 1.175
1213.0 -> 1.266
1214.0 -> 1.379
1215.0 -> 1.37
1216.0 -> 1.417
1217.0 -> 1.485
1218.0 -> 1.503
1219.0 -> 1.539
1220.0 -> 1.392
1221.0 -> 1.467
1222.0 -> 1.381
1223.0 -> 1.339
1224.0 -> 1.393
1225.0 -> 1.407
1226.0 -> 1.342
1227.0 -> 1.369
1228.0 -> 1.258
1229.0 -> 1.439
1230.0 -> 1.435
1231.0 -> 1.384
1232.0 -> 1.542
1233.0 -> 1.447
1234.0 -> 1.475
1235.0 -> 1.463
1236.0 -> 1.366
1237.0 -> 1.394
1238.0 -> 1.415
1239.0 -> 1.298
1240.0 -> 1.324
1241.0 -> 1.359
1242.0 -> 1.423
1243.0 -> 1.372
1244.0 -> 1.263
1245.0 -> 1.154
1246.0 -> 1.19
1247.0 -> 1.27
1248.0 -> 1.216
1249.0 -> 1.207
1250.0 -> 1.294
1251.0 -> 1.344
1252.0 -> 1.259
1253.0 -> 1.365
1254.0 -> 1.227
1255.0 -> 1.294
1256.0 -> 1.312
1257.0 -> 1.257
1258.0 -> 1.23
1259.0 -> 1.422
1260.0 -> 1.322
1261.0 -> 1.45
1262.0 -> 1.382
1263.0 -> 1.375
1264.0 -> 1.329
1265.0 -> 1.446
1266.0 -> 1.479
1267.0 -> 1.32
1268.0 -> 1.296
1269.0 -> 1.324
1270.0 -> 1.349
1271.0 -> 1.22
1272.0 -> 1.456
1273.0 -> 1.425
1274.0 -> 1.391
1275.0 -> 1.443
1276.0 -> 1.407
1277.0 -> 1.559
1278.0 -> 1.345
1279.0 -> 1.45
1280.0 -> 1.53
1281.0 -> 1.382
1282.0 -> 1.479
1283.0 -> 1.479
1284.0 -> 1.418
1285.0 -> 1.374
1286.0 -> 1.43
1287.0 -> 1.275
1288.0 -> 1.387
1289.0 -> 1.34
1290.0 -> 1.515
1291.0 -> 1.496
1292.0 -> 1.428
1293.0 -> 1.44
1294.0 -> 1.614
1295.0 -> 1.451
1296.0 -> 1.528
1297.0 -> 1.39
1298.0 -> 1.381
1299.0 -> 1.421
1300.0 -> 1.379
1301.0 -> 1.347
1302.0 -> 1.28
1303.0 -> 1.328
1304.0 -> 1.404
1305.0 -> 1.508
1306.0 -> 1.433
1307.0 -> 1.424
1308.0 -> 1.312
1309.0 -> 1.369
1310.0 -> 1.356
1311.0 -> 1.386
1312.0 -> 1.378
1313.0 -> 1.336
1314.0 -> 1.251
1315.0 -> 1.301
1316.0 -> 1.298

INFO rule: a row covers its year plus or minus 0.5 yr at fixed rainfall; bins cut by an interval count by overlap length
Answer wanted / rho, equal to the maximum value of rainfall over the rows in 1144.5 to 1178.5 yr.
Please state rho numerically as 1.651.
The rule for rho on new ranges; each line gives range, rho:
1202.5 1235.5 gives 1.542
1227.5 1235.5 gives 1.542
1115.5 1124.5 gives 1.628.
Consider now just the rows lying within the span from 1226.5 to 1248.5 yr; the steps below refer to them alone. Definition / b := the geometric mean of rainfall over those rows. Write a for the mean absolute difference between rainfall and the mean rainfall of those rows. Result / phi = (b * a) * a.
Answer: 0.009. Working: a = 0.080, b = 1.35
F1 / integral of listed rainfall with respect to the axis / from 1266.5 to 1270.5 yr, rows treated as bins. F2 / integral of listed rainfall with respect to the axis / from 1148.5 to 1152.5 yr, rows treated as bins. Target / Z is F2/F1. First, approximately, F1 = 5.3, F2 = 5.2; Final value 0.99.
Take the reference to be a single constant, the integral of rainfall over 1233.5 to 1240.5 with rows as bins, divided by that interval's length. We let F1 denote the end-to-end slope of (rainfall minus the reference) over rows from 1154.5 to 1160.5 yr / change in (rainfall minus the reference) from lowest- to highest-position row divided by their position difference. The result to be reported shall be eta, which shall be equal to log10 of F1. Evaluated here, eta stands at -3.1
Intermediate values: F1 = 0.001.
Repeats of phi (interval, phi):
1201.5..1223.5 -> 0.007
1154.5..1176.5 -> 0.049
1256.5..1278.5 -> 0.006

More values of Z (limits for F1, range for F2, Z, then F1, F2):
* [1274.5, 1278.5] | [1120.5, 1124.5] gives 1.05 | 5.8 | 6.0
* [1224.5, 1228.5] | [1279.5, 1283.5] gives 1.09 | 5.4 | 5.9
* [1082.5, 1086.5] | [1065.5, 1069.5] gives 0.99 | 5.7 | 5.6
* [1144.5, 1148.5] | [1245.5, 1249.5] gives 0.80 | 6.1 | 4.9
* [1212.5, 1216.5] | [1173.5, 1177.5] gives 0.91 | 5.4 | 4.9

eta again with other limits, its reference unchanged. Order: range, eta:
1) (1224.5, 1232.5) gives -1.7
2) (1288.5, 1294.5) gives -1.3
